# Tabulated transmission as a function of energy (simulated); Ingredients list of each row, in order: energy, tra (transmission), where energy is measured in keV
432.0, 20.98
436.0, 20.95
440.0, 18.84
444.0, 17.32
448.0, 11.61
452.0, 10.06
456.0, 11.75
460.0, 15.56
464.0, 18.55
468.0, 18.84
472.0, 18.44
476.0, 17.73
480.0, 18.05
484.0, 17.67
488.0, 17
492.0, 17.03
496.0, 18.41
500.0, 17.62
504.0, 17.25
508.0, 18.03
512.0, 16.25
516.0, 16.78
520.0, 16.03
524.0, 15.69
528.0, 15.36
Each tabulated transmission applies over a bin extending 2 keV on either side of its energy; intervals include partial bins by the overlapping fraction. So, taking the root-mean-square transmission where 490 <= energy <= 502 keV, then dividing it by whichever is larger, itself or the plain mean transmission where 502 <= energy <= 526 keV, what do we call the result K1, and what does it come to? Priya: 1.00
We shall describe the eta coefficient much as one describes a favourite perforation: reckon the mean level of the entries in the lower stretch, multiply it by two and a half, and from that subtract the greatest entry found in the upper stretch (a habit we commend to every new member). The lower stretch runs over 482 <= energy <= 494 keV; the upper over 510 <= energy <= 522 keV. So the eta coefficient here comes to 26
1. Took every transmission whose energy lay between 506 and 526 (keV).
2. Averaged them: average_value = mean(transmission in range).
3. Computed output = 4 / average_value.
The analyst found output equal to 0.2416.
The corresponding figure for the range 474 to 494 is 0.2286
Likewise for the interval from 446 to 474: 0.2672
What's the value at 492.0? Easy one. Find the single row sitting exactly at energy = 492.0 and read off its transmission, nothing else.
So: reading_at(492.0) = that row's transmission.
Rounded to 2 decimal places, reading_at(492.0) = 17.03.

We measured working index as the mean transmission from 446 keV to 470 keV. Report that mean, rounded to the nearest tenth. 14.4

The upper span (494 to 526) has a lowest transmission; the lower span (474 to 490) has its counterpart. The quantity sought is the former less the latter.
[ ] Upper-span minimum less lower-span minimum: -1.3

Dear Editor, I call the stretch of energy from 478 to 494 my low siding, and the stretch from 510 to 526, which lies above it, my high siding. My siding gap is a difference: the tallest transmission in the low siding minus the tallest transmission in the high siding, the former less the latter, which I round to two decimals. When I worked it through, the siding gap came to 1.27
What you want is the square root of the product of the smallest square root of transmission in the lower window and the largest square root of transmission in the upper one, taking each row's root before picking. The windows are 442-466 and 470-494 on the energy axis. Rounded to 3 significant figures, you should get 3.69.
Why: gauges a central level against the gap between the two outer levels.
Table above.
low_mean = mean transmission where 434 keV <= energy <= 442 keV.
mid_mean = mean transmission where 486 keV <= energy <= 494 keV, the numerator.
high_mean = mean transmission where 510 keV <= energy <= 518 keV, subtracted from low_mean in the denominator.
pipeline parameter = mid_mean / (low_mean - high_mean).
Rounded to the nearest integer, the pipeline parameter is 5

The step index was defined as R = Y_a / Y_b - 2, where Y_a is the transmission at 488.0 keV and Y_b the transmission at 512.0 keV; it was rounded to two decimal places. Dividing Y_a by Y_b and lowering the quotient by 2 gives -0.95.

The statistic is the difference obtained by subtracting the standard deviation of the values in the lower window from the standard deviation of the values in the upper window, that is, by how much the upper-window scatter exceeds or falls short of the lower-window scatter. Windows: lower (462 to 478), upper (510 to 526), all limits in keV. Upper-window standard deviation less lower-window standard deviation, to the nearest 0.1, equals 0.0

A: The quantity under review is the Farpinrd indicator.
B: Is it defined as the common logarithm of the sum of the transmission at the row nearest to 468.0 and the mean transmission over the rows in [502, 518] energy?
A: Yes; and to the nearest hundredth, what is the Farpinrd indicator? 1.56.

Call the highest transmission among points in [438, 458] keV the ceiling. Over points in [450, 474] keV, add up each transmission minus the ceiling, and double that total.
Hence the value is -40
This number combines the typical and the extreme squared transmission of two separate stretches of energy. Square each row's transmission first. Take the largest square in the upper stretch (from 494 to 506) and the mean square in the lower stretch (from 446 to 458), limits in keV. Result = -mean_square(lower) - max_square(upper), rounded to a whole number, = -464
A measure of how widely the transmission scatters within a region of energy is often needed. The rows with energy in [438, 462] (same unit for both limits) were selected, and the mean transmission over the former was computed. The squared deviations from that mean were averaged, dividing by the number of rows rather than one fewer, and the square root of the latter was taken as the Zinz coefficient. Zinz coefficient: 3.2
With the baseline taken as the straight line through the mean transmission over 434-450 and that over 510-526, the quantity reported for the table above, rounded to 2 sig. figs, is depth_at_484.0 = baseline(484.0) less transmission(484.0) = -1.0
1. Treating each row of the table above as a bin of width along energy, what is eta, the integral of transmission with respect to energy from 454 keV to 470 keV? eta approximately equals 259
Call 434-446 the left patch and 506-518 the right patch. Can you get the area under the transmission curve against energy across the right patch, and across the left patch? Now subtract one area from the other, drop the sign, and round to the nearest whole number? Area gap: 24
